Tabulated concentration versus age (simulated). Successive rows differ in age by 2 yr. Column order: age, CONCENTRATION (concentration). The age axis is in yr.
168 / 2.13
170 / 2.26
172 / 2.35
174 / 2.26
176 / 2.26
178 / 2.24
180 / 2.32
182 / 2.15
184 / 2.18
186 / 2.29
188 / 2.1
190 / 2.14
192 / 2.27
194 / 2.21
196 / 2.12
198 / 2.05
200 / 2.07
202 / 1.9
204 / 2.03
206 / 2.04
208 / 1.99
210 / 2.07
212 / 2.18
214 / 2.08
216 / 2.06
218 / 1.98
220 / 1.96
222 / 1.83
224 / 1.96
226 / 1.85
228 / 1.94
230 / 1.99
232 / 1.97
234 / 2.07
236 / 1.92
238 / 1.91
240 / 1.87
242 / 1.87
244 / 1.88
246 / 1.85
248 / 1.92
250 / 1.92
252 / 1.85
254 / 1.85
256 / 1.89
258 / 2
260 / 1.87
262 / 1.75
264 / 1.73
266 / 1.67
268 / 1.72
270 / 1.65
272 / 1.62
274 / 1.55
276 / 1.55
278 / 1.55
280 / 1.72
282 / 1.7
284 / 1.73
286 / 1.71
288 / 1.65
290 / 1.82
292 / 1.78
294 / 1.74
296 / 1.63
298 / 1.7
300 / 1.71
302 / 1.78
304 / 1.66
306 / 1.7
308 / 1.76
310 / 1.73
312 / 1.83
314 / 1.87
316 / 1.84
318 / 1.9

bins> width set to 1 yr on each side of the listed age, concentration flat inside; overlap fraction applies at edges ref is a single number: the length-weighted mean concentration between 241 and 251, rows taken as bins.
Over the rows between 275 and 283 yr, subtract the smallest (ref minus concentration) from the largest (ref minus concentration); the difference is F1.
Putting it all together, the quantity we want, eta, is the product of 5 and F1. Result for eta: 0.85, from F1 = 0.17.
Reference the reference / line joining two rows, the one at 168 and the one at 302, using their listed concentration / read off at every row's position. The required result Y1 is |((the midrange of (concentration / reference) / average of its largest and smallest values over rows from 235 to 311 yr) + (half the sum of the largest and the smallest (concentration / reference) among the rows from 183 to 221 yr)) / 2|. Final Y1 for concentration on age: 0.98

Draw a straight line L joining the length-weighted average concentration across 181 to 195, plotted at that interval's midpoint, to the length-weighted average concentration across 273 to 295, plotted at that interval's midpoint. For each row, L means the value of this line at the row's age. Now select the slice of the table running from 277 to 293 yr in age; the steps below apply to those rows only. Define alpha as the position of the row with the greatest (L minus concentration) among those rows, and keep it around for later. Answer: 278 yr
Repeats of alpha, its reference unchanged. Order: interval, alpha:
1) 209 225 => 222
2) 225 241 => 226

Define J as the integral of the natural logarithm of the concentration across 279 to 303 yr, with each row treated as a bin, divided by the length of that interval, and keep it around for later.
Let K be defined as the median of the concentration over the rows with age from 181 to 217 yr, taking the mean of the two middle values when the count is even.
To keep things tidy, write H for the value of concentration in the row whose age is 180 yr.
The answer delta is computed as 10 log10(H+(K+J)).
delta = 6.9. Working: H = 2.32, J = 0.543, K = 2.09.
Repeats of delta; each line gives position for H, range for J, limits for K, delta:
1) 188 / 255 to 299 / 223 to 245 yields 6.6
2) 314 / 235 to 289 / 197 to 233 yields 6.5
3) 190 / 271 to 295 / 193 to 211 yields 6.7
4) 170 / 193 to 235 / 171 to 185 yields 7.2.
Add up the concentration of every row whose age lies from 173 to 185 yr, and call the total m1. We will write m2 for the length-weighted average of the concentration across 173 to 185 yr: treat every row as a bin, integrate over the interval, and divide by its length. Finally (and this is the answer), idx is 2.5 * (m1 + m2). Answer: 39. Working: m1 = 13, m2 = 2.2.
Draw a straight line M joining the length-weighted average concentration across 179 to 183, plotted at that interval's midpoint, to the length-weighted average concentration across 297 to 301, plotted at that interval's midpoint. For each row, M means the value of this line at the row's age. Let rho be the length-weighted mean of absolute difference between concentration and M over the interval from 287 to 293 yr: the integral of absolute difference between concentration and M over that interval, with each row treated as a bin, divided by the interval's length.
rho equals 0.074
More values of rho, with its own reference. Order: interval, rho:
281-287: 0.059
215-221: 0.069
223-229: 0.116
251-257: 0.044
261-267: 0.146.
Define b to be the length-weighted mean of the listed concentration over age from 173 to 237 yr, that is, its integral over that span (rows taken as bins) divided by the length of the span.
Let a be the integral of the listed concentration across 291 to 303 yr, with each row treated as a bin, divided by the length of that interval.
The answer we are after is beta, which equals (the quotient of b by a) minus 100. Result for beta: -98.8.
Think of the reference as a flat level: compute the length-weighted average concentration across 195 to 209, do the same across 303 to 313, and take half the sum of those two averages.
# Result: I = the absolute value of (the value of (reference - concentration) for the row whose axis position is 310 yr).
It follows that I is 0.15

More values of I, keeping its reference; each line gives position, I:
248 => 0.04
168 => 0.25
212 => 0.30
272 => 0.26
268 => 0.16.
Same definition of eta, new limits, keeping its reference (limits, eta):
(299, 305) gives 0.60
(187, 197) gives 0.85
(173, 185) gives 0.85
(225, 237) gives 1.10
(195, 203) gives 1.10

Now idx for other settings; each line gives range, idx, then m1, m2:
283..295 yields 30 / 10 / 1.7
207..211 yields 15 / 4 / 2.0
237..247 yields 28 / 9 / 1.9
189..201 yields 38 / 13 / 2.1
